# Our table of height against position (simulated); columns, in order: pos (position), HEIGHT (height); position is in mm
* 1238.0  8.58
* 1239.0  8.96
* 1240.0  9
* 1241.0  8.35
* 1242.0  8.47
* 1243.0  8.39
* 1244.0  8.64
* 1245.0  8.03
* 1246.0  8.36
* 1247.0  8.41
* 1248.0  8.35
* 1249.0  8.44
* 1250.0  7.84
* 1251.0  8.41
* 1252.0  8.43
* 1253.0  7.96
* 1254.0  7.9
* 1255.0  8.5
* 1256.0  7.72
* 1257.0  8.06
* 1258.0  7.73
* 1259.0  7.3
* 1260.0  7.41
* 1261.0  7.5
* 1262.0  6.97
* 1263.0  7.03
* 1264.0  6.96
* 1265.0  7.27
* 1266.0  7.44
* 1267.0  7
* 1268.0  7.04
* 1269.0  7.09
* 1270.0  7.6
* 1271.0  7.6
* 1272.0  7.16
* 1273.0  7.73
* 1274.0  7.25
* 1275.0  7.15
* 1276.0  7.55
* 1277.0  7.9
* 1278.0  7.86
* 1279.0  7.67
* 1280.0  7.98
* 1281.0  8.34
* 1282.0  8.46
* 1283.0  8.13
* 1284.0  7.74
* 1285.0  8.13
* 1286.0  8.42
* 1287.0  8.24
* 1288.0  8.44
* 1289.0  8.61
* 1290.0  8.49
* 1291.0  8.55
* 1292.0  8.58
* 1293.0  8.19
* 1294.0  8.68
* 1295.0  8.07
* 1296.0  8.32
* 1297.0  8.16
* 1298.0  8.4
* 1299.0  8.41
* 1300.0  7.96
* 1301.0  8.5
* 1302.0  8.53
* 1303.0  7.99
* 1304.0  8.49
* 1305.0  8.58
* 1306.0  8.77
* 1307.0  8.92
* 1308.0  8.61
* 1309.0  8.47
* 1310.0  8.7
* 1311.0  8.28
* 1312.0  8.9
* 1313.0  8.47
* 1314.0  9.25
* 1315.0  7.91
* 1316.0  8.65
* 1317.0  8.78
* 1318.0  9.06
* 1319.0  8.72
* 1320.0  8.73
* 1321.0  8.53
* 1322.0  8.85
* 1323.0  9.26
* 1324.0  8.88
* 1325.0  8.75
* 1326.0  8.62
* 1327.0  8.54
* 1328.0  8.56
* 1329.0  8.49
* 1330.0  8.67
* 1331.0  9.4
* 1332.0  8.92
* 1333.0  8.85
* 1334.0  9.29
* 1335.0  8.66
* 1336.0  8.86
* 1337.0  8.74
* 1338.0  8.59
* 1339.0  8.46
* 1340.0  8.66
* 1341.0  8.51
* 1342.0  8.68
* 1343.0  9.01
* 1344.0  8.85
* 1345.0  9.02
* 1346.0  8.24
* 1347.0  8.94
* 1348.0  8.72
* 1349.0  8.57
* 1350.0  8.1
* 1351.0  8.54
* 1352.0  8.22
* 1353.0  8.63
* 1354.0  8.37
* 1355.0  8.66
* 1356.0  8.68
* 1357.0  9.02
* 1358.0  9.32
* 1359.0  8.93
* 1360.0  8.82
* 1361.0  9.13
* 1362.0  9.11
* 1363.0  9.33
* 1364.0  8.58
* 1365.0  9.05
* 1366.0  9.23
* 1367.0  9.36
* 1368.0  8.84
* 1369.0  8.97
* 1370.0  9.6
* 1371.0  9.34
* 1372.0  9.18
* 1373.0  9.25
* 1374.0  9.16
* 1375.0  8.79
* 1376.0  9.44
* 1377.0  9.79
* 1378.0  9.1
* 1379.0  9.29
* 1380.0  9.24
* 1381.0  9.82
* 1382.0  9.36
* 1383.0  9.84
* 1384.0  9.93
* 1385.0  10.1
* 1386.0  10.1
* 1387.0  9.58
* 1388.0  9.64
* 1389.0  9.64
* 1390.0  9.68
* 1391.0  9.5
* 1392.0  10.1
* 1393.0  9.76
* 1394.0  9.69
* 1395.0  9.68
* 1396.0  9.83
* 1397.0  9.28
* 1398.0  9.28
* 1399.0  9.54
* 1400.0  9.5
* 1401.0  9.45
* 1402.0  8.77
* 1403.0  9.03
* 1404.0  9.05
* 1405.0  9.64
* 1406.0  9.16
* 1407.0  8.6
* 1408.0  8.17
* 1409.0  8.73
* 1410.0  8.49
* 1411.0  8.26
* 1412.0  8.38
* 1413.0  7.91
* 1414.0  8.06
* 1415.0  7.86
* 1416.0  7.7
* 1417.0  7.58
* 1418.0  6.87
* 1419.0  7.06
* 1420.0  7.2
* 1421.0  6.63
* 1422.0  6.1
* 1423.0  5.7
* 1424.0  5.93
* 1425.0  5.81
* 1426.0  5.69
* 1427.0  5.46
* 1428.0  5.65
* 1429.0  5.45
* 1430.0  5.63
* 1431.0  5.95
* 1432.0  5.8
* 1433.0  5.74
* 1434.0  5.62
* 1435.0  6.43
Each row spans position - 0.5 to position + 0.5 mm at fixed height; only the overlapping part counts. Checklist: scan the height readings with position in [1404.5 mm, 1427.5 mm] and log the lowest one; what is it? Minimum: 5.46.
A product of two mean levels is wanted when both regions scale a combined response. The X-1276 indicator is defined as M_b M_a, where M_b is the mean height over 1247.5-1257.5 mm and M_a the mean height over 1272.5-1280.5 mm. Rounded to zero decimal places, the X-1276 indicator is 62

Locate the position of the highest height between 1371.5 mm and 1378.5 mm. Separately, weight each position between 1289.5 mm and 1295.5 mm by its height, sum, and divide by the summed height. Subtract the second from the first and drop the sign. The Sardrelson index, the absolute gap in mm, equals 84.5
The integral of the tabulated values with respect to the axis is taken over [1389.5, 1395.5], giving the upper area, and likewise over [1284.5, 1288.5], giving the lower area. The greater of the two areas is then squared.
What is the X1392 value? 3412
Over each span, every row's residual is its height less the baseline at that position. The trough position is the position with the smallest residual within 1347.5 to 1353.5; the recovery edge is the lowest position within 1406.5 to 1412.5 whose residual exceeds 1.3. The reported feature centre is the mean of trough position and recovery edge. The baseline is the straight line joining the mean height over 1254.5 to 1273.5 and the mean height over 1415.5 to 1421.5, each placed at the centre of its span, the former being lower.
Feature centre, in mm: 1378.5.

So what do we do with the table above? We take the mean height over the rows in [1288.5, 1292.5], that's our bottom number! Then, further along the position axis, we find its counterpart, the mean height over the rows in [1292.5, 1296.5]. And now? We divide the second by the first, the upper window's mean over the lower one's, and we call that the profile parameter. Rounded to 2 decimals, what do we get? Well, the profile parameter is 0.97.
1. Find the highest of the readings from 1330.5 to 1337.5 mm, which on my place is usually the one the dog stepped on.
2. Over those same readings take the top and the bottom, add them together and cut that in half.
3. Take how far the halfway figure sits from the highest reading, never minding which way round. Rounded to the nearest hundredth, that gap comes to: 0.37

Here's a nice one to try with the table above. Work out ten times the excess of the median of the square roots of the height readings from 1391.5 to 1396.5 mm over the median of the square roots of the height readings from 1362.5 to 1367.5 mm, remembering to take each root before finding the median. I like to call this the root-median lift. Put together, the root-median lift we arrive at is 0.9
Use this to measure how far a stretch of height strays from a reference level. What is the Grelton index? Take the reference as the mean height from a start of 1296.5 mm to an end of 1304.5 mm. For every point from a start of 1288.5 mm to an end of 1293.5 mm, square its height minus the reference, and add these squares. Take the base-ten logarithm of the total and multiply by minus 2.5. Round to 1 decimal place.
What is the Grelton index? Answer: 1.4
